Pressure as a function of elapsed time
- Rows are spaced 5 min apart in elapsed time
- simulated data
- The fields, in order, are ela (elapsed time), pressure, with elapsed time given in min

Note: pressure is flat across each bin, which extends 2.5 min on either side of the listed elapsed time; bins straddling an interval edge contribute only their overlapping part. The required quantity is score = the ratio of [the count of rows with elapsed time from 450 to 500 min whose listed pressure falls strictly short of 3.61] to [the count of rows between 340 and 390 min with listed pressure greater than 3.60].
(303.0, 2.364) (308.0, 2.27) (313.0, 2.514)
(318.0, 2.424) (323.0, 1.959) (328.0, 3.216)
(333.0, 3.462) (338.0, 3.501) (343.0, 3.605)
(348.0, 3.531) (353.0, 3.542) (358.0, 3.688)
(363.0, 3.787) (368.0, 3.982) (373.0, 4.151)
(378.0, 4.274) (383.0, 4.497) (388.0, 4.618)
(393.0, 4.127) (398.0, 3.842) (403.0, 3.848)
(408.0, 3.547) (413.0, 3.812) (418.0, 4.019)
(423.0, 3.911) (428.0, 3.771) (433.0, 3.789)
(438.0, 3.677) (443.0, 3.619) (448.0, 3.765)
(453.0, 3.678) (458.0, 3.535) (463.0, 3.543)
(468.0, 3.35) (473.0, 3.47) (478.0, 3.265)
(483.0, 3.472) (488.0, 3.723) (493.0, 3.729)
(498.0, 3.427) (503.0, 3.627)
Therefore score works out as 0.9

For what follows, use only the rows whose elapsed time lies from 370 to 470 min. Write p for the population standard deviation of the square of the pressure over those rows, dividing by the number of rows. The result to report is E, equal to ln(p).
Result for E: 0.94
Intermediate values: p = 2.6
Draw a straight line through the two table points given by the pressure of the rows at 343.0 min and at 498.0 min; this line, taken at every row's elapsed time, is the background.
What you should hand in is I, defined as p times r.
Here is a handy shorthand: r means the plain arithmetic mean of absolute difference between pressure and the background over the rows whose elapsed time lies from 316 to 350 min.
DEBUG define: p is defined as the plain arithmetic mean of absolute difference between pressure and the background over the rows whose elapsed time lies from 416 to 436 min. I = 0.19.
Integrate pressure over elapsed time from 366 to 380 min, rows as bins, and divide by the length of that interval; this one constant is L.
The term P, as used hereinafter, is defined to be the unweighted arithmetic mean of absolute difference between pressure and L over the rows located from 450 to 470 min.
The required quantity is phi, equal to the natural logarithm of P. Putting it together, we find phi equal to -0.5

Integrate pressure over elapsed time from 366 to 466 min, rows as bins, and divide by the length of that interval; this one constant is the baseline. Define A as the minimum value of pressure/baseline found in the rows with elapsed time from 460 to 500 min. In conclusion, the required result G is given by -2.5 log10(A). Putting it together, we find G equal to 0.19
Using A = 0.84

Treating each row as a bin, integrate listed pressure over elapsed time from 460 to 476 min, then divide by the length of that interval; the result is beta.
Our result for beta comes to 3.45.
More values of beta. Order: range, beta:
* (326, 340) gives 3.40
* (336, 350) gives 3.55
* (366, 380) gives 4.14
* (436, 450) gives 3.68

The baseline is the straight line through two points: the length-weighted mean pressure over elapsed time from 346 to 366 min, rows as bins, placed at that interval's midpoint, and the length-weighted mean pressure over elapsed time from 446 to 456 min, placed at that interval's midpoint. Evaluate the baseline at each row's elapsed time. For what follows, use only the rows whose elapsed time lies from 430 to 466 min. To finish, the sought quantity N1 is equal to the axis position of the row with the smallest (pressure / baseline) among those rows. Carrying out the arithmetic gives 458.0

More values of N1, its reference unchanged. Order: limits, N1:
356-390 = 358.0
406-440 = 408.0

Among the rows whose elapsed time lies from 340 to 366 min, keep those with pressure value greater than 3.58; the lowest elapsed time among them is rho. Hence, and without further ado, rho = 343.0 min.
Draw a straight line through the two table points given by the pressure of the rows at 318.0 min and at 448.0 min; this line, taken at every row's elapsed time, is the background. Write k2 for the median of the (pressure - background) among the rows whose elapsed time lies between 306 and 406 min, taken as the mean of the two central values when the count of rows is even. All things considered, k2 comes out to 0.9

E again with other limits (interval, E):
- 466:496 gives 0.20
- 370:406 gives 0.84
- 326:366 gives 0.10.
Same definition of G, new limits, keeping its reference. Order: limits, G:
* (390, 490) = 0.19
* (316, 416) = 0.75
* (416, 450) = 0.08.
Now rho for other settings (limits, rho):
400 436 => 403.0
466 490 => 488.0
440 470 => 443.0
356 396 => 358.0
